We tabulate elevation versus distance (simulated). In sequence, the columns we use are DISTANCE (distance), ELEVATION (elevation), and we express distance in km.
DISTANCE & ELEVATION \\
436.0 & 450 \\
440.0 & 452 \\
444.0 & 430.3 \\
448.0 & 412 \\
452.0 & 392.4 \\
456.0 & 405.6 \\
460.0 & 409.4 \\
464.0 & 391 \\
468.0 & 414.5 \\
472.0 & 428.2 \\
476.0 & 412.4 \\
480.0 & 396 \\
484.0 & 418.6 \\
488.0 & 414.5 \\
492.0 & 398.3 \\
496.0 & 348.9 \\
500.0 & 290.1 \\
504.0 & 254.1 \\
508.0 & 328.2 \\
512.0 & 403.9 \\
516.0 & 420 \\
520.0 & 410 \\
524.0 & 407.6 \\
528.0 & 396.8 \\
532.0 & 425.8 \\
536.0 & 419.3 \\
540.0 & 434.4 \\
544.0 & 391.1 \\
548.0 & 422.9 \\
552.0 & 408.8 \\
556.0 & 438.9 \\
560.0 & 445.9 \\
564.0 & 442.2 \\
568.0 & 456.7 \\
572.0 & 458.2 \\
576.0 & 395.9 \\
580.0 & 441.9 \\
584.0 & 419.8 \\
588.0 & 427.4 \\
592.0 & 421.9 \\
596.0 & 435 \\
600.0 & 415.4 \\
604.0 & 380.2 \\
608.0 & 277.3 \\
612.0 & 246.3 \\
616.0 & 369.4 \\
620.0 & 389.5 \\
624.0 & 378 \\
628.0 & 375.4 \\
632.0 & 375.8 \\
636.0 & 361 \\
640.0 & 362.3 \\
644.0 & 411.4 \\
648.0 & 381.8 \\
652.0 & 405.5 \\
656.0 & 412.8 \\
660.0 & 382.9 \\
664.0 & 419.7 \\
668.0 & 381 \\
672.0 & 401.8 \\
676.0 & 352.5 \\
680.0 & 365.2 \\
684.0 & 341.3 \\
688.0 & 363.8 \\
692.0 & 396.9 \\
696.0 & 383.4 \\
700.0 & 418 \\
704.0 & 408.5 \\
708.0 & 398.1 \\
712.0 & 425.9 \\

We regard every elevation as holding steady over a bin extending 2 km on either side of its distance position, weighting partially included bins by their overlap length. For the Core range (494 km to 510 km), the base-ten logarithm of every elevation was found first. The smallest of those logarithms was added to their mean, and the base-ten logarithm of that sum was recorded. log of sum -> 0.689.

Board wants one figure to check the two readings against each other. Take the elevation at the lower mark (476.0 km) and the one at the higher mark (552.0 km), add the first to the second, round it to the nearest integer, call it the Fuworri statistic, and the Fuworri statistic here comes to 821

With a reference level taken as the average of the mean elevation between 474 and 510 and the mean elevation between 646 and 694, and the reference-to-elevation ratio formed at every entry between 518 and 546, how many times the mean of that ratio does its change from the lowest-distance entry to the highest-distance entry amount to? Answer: 0.049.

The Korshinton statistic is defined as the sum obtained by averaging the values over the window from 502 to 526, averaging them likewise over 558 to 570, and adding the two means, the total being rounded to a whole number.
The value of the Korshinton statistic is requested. 819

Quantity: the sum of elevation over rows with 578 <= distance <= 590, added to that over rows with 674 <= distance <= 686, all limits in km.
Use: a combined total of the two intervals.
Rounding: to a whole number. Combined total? 2348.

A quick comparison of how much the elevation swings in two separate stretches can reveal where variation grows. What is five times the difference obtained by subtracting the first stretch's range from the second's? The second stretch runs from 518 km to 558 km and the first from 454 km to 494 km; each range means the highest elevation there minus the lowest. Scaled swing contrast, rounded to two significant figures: 53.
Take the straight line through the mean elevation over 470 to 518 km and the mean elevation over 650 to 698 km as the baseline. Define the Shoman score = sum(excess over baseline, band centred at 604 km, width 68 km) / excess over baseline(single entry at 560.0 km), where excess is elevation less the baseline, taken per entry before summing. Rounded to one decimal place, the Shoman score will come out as 1.4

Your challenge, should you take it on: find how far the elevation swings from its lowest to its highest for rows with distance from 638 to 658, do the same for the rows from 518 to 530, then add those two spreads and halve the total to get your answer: 32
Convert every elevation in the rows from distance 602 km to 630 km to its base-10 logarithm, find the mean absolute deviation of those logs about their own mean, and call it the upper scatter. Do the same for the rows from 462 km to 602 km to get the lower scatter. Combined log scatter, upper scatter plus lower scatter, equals 0.10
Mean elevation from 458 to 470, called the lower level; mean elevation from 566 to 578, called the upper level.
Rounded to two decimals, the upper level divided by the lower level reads 1.08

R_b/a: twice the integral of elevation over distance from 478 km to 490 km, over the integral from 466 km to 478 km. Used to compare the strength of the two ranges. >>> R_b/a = 1.96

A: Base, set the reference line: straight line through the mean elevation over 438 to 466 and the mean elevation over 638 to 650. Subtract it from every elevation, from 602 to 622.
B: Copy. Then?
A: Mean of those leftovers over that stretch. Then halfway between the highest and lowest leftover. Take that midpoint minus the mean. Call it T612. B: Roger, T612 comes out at -14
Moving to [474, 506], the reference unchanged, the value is -30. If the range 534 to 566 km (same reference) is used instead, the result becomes -7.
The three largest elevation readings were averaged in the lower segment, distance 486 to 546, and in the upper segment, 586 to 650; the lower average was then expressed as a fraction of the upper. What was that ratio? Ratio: 1.00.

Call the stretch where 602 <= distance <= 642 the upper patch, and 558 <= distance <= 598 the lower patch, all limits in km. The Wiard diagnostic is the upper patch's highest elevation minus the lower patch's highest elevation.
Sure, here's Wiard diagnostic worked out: -69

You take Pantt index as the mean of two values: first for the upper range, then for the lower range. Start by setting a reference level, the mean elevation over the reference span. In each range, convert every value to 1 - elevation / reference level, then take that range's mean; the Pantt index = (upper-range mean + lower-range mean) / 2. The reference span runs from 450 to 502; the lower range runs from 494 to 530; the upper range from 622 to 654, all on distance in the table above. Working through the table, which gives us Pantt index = 0.056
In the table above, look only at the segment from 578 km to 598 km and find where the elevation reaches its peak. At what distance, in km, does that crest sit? 580.0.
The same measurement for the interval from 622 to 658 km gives 656.0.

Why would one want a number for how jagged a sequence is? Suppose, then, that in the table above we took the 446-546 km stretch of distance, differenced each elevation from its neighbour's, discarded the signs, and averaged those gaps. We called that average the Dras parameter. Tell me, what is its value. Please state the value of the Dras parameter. 24.8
